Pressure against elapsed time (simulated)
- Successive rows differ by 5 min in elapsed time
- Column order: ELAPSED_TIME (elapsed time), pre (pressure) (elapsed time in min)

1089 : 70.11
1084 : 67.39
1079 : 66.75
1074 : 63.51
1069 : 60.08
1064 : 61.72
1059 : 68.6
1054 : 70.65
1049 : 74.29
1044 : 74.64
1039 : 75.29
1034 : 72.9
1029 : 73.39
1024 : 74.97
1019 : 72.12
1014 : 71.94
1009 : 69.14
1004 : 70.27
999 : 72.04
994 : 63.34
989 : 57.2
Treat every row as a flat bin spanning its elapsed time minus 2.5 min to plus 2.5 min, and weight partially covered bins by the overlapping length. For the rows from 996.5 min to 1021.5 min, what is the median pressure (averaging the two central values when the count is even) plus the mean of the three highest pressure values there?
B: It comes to 144.0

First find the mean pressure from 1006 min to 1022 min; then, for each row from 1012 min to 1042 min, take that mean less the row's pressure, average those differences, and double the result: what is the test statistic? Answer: -5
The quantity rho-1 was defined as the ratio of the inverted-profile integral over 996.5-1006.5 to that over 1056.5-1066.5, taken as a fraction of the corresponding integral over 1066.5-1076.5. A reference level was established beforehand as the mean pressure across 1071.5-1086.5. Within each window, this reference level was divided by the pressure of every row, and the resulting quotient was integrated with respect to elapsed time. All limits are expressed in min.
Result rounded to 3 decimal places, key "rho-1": 0.086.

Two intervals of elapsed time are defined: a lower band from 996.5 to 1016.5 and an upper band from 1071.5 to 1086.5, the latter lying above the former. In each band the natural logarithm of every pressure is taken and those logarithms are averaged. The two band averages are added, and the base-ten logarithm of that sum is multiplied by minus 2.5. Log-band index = -2.32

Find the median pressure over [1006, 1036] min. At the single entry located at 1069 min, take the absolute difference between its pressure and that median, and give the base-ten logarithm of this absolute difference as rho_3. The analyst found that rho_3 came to 1.1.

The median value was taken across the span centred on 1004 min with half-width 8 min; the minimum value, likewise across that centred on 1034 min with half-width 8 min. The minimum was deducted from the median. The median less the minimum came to -2.6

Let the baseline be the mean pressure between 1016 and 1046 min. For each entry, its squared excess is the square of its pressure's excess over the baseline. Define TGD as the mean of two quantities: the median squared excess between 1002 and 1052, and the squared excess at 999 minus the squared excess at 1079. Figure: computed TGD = -23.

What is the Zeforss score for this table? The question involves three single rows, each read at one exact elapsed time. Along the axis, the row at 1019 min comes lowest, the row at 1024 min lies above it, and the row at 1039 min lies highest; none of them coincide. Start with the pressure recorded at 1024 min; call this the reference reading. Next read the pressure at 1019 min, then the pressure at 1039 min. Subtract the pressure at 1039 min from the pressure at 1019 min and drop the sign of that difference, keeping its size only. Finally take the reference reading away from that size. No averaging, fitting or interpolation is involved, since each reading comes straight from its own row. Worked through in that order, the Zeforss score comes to -72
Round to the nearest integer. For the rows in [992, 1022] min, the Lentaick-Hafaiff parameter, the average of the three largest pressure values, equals 72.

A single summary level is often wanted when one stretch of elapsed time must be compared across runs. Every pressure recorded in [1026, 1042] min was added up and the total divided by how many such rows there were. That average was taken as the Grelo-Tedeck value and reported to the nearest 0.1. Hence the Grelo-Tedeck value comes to 73.9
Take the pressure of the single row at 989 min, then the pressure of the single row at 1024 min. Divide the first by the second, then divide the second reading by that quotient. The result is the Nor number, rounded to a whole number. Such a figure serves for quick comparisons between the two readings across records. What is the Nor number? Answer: 98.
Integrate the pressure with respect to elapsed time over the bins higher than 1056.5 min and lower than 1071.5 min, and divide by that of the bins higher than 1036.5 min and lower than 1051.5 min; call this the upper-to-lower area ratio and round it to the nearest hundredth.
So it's 0.85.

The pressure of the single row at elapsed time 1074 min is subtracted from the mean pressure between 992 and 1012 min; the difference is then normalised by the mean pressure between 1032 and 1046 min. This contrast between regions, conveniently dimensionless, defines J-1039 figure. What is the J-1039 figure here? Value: 0.07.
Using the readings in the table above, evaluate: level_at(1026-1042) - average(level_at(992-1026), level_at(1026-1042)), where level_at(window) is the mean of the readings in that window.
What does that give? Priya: 1.7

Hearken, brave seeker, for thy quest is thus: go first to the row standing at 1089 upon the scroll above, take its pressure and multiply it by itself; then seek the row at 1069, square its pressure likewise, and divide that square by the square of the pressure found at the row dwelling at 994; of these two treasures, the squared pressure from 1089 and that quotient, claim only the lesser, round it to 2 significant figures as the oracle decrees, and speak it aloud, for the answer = 0.90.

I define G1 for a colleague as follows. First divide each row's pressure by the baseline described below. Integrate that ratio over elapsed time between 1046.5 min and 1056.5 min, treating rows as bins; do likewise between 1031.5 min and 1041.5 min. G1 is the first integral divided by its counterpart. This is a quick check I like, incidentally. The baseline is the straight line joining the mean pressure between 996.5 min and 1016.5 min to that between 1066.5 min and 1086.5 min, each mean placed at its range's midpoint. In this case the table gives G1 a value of 1.00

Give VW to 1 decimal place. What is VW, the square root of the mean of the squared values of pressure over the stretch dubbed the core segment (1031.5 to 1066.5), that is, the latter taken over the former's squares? 71.3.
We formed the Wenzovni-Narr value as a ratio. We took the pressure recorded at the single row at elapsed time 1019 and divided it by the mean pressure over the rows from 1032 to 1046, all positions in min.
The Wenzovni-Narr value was 0.97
